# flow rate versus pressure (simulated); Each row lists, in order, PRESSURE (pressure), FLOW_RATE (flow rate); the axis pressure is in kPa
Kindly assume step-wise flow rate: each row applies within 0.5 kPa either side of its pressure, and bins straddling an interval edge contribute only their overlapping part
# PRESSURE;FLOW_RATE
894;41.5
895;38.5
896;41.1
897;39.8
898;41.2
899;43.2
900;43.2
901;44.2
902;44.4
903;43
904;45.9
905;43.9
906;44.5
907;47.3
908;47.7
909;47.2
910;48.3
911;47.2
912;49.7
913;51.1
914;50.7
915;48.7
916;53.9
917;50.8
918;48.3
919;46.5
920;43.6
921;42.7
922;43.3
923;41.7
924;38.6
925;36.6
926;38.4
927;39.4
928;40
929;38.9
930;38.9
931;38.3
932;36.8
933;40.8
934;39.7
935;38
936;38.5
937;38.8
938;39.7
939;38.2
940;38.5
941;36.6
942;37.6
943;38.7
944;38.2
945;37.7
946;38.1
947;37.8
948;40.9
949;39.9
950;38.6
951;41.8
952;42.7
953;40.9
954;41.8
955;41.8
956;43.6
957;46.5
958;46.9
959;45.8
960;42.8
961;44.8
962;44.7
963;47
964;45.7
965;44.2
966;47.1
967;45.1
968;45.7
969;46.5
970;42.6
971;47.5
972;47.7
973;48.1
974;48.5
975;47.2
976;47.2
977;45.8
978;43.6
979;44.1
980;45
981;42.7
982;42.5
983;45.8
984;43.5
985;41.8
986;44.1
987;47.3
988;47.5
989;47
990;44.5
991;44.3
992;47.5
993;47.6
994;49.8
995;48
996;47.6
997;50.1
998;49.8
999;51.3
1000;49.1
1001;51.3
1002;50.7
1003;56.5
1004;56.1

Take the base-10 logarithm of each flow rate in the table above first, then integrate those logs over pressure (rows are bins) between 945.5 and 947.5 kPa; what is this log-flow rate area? 3.16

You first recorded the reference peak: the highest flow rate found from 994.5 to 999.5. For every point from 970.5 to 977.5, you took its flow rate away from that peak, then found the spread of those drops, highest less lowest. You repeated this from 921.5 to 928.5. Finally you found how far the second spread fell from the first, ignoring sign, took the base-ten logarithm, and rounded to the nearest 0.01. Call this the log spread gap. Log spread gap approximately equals 0.60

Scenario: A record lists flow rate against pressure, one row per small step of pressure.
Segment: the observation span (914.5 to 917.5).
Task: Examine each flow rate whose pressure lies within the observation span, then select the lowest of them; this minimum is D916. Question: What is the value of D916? 48.7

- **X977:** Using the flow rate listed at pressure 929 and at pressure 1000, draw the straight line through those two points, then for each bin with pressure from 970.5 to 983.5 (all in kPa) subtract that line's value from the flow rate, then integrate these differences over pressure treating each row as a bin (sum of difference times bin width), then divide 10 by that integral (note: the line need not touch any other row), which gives 28.2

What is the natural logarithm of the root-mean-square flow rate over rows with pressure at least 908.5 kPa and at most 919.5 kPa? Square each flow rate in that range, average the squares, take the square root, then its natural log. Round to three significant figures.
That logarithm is 3.90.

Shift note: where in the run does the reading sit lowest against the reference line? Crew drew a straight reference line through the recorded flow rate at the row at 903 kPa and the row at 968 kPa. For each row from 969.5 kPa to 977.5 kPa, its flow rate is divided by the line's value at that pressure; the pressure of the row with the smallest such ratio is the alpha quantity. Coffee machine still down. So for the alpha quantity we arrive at 970 kPa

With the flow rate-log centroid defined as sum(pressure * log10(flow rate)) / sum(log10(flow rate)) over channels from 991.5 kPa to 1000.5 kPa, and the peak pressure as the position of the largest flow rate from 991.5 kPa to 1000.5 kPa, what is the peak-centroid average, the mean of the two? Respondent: 997.5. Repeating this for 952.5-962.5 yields 957.8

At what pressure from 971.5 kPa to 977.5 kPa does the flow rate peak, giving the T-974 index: 974 kPa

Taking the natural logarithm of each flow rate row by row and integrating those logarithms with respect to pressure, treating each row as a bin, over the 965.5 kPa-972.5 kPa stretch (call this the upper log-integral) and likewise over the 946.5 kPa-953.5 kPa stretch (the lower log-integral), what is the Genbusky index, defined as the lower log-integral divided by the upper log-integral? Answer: 0.97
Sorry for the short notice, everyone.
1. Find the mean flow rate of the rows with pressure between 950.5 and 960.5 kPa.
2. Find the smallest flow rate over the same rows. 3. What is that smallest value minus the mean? -2.6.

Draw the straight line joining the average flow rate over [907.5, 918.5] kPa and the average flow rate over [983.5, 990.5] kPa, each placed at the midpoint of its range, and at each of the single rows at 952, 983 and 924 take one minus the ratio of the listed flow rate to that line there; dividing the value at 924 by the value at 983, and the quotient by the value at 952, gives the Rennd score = -215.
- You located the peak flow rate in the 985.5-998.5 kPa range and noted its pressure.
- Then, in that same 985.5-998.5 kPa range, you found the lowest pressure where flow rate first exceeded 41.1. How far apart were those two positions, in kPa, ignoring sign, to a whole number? 11 kPa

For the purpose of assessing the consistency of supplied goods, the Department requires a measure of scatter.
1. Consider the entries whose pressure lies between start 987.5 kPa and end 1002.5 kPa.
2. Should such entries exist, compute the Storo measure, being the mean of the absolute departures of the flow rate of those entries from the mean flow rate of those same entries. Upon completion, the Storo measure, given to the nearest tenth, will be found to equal 1.8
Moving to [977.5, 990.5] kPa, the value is 1.5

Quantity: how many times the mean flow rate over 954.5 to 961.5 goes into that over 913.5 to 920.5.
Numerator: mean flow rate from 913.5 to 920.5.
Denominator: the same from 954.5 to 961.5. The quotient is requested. 1.10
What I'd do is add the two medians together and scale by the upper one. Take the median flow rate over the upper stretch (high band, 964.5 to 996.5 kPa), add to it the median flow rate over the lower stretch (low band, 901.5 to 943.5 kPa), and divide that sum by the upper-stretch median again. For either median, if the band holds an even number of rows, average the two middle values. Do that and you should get 1.91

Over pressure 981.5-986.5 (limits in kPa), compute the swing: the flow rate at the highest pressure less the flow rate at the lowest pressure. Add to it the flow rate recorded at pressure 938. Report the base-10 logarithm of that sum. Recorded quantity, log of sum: 1.62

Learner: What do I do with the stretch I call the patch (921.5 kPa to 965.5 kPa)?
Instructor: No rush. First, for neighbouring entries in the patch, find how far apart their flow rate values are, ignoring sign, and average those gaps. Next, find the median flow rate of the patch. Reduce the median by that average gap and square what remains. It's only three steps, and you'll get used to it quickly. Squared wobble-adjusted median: 1471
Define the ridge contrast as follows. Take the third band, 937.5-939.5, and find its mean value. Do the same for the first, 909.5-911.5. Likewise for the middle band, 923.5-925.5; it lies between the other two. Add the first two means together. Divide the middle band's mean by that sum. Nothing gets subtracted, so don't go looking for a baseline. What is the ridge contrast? 0.43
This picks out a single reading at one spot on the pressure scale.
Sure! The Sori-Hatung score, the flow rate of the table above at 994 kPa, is 49.8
